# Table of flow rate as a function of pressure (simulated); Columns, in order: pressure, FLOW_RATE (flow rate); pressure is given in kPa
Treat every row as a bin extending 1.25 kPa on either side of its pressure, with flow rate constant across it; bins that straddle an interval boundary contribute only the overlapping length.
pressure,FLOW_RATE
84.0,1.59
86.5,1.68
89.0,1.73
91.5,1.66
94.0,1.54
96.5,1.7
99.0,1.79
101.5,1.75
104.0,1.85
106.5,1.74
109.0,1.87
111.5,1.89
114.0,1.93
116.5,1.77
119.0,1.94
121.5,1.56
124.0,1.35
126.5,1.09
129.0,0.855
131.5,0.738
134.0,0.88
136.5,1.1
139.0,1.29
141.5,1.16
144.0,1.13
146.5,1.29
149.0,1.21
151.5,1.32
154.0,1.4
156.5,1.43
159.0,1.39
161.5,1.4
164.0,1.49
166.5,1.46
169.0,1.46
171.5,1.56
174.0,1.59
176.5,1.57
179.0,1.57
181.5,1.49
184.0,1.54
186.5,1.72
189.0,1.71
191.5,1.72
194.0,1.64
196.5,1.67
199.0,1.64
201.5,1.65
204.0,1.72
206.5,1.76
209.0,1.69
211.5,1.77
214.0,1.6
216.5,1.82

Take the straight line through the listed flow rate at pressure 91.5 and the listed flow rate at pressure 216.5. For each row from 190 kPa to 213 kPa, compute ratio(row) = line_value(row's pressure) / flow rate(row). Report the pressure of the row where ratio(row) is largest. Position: 199.0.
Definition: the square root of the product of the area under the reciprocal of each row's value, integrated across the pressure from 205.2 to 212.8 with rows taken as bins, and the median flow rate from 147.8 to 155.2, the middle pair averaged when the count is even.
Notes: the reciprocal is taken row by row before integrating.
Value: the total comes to 2.4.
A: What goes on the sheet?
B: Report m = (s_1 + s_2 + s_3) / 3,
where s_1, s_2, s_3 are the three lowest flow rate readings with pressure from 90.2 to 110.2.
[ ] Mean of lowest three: 1.63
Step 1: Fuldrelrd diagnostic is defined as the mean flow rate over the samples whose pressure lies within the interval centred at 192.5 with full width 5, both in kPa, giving 1.68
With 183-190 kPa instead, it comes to 1.66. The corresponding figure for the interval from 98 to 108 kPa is 1.78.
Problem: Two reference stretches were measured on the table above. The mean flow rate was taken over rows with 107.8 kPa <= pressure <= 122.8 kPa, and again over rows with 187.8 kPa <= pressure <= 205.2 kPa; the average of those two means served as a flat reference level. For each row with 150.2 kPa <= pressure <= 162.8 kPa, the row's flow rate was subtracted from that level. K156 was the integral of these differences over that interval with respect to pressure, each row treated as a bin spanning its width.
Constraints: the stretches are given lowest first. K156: 5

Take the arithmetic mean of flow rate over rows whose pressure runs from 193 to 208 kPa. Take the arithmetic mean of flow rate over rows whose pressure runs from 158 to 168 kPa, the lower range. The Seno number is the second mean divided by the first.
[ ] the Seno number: 0.85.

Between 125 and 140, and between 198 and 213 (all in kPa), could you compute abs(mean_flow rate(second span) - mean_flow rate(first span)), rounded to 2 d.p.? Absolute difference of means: 0.71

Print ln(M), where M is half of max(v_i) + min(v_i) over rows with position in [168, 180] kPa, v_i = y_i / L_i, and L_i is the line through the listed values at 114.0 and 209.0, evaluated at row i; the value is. -0.16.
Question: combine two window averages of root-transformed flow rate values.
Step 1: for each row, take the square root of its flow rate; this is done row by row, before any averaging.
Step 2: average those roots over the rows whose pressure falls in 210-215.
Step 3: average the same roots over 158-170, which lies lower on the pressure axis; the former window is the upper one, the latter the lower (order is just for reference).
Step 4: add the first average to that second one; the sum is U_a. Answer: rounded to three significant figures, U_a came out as 2.50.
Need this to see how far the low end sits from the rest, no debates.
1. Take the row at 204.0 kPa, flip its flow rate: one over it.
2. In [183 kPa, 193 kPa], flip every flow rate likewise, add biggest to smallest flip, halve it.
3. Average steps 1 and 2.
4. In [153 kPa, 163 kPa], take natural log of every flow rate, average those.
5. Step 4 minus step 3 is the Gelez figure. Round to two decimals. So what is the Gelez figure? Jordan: -0.26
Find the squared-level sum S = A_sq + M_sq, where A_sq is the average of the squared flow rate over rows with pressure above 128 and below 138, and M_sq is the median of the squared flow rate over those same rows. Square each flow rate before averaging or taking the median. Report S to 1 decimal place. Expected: 1.6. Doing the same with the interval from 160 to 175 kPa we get 4.4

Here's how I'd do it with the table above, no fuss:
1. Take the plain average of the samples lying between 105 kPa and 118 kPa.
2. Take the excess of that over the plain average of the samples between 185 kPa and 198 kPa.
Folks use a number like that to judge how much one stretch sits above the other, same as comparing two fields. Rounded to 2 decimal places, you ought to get 0.15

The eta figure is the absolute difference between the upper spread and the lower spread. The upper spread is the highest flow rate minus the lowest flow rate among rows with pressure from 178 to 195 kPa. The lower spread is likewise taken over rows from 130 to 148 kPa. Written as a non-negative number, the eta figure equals 0.32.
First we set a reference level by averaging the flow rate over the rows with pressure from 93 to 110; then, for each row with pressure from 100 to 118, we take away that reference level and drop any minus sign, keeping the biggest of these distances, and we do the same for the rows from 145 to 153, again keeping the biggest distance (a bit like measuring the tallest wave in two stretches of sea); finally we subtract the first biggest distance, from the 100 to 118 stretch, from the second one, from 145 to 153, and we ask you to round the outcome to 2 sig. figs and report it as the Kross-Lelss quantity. 0.36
